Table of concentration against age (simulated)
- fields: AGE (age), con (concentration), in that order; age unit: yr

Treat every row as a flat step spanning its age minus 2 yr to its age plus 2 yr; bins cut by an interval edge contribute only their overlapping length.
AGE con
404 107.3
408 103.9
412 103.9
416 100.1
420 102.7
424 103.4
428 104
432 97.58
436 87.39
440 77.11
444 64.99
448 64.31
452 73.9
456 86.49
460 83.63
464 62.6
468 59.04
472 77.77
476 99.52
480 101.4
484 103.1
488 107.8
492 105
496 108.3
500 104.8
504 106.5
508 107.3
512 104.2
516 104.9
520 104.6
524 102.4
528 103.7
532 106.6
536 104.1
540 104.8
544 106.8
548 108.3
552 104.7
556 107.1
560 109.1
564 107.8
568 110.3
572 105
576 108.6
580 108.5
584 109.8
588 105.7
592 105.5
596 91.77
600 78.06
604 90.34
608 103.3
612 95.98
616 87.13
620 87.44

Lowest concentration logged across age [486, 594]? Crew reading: 102.4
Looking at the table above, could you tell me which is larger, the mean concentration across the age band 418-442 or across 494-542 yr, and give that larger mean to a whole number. 105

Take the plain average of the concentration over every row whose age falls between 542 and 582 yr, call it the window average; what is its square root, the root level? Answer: 10.4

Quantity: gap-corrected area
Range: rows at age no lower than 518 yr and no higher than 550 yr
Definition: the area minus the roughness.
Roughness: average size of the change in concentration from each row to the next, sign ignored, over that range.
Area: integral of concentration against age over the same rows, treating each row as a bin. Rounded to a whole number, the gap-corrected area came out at 3363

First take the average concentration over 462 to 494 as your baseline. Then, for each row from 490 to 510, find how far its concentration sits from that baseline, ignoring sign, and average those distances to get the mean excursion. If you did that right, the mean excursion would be 16.9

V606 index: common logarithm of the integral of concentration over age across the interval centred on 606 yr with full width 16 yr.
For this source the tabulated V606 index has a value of 3.17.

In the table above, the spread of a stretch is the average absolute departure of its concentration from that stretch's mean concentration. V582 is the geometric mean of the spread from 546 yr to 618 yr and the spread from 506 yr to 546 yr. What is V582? 3.0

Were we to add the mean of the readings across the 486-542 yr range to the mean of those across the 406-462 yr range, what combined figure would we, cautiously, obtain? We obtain 195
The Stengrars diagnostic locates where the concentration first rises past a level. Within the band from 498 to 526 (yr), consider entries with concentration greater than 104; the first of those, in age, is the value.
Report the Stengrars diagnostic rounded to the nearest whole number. 500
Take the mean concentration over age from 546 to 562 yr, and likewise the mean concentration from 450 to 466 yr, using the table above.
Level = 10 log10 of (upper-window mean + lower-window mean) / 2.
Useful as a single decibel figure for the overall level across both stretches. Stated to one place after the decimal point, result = 19.6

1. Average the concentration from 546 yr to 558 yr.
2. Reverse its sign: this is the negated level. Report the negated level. -107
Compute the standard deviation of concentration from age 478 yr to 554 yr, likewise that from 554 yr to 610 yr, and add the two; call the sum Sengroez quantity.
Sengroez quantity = 11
